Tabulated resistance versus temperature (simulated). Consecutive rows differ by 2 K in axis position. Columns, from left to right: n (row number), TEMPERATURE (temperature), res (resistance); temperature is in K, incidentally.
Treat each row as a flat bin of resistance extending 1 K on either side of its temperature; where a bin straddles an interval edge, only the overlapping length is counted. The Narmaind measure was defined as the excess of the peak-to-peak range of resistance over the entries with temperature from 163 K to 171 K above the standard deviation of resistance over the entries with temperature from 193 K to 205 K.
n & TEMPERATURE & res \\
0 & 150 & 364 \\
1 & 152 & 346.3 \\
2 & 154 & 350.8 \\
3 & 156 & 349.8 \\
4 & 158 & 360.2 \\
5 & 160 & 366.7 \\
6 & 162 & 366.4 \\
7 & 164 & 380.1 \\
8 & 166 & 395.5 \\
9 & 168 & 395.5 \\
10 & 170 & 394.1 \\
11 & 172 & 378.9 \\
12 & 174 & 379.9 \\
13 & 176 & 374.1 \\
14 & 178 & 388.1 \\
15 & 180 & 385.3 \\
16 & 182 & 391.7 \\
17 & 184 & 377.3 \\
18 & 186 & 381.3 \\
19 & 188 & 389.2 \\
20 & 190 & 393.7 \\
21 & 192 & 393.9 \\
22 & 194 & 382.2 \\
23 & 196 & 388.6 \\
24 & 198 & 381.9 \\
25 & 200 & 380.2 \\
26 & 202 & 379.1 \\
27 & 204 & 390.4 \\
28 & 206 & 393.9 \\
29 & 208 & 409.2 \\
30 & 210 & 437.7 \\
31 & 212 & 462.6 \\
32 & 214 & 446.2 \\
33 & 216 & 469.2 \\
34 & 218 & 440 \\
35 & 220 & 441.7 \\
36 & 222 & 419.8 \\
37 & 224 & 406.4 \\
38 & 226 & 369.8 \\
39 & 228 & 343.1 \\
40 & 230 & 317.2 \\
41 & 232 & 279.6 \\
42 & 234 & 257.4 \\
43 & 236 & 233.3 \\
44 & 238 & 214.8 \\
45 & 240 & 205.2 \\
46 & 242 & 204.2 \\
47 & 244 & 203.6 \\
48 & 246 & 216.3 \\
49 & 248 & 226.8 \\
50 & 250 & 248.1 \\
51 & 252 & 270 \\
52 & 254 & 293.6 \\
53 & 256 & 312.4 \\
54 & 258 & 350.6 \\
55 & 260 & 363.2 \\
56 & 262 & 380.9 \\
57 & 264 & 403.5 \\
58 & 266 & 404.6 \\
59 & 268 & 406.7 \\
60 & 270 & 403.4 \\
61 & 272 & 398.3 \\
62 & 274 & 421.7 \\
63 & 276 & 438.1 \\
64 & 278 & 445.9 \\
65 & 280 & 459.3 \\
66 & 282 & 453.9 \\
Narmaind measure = 11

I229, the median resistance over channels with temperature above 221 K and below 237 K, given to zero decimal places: 330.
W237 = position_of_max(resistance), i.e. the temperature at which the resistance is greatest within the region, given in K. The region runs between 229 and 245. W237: 230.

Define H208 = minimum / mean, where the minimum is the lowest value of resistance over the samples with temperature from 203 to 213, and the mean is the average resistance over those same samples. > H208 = 0.93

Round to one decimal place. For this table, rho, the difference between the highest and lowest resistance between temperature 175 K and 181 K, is 14.0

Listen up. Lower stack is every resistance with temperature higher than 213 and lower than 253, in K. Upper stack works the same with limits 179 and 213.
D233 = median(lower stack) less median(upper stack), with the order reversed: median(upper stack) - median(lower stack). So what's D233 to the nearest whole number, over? 114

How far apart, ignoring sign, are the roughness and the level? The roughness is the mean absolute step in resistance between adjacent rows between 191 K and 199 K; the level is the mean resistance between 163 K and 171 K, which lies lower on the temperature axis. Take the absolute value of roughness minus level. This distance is 383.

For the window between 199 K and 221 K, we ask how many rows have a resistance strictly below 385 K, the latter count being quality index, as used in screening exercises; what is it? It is 2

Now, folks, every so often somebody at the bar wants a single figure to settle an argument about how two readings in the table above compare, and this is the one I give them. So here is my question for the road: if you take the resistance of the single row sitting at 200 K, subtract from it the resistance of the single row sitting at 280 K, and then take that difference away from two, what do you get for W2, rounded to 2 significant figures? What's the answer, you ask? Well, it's 81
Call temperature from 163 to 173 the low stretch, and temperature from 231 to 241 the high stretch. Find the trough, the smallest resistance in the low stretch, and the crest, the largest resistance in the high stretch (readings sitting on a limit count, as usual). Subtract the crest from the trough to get 99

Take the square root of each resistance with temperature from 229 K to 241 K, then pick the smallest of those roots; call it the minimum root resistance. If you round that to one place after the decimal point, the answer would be 14.3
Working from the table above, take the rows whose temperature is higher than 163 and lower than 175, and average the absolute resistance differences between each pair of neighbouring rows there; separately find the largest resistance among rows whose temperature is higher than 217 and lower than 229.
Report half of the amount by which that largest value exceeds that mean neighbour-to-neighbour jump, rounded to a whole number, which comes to 218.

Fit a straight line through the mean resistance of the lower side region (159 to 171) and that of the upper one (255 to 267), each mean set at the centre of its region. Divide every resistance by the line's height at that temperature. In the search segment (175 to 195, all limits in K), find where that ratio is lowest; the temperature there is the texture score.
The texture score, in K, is 176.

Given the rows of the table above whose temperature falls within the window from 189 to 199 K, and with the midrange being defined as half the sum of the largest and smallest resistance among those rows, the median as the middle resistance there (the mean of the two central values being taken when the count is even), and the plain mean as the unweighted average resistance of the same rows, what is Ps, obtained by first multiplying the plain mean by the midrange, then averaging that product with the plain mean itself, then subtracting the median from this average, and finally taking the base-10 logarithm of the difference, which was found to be 4.88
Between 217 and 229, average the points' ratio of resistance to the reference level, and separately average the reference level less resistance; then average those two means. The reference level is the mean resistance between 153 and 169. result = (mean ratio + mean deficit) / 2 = -16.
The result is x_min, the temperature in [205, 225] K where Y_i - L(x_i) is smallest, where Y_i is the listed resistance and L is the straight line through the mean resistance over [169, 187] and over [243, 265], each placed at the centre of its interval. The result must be 206 K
